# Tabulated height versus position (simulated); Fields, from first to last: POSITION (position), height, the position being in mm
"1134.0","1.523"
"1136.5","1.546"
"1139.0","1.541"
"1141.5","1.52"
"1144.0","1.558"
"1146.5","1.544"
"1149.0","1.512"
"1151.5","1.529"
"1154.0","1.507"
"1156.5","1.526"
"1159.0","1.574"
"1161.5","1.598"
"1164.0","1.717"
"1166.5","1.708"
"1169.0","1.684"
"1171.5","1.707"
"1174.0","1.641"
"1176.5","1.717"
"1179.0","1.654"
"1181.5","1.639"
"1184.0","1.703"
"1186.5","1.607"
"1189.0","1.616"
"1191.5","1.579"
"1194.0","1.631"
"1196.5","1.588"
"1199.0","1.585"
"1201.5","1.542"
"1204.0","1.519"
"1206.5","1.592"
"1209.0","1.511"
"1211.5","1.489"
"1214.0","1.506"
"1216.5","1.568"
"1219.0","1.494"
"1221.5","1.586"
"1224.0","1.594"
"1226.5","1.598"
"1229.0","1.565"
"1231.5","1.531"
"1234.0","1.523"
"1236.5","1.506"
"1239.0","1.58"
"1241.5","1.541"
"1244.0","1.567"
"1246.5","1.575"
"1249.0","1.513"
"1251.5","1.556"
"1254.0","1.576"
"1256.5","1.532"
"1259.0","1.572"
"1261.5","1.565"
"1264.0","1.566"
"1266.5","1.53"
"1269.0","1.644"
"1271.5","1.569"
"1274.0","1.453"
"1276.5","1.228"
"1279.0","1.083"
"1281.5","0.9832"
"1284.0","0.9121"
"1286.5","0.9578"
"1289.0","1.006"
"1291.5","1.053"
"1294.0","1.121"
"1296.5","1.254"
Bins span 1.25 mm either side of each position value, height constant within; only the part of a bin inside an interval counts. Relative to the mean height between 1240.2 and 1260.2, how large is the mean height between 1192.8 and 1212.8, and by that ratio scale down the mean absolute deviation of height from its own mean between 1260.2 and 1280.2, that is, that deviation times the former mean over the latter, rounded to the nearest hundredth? 0.15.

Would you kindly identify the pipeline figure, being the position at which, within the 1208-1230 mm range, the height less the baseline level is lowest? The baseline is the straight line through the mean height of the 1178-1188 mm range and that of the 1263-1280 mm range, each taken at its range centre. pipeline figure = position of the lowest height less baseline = 1211.5 mm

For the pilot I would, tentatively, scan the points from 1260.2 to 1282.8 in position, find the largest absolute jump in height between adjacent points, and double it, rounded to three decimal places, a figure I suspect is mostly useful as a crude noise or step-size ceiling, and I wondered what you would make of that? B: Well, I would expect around 0.450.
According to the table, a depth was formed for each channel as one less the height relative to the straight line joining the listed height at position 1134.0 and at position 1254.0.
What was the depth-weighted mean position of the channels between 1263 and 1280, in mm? 1277.1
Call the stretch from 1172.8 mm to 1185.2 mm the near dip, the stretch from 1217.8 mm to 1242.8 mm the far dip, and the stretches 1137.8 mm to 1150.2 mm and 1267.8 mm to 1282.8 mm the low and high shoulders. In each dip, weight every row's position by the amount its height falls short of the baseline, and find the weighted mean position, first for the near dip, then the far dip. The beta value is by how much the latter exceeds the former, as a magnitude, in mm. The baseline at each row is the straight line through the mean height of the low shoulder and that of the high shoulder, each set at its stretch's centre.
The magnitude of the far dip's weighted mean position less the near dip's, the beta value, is 51.3 mm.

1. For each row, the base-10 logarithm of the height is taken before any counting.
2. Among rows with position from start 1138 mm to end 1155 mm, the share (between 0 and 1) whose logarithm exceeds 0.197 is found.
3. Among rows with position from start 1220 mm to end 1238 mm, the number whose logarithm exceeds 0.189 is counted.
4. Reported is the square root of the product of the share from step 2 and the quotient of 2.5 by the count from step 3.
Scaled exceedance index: 0.0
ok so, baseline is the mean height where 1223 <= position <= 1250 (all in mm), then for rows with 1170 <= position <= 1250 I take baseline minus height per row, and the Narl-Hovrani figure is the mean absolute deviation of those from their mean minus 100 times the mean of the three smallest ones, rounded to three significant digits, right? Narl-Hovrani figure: 15.6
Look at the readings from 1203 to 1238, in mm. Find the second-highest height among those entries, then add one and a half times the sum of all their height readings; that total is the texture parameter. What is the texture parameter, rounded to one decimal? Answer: 34.0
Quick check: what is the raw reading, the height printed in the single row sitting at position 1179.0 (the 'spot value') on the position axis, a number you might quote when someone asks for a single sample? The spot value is 1.654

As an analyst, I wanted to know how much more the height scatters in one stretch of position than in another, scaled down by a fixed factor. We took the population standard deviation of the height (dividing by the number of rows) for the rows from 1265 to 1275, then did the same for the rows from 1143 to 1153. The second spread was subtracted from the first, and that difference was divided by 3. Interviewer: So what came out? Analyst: 0.017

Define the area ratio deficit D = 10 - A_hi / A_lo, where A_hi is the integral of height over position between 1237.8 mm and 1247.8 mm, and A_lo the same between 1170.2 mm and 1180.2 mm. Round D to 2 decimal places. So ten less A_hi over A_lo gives 9.07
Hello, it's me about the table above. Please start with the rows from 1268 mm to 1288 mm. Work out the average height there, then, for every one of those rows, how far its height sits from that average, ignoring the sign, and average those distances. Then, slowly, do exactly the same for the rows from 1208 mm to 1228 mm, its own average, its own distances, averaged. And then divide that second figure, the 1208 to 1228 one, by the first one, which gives 0.2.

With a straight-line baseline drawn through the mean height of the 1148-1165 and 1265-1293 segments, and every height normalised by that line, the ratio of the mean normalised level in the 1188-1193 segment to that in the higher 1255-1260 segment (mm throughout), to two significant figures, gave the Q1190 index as 0.90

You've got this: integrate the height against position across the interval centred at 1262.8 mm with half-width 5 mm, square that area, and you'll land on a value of 243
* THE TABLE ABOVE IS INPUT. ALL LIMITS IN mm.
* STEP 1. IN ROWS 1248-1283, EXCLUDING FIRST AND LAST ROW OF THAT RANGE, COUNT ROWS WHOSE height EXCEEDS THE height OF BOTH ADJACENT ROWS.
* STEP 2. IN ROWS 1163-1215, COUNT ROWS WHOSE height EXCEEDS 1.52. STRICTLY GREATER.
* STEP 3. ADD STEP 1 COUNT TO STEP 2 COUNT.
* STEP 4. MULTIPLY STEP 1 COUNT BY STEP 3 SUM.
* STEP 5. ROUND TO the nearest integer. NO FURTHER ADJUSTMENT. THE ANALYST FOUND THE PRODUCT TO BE 84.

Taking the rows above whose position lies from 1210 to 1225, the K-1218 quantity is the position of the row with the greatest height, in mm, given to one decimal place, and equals 1224.0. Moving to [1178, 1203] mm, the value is 1184.0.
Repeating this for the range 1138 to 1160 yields 1159.0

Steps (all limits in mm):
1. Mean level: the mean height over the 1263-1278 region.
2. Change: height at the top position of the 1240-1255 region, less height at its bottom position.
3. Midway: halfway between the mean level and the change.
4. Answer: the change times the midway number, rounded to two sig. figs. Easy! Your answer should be 0.027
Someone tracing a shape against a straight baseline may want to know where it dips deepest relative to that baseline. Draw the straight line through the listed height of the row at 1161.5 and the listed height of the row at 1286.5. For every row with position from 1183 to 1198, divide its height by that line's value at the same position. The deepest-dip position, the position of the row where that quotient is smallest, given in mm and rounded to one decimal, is 1191.5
